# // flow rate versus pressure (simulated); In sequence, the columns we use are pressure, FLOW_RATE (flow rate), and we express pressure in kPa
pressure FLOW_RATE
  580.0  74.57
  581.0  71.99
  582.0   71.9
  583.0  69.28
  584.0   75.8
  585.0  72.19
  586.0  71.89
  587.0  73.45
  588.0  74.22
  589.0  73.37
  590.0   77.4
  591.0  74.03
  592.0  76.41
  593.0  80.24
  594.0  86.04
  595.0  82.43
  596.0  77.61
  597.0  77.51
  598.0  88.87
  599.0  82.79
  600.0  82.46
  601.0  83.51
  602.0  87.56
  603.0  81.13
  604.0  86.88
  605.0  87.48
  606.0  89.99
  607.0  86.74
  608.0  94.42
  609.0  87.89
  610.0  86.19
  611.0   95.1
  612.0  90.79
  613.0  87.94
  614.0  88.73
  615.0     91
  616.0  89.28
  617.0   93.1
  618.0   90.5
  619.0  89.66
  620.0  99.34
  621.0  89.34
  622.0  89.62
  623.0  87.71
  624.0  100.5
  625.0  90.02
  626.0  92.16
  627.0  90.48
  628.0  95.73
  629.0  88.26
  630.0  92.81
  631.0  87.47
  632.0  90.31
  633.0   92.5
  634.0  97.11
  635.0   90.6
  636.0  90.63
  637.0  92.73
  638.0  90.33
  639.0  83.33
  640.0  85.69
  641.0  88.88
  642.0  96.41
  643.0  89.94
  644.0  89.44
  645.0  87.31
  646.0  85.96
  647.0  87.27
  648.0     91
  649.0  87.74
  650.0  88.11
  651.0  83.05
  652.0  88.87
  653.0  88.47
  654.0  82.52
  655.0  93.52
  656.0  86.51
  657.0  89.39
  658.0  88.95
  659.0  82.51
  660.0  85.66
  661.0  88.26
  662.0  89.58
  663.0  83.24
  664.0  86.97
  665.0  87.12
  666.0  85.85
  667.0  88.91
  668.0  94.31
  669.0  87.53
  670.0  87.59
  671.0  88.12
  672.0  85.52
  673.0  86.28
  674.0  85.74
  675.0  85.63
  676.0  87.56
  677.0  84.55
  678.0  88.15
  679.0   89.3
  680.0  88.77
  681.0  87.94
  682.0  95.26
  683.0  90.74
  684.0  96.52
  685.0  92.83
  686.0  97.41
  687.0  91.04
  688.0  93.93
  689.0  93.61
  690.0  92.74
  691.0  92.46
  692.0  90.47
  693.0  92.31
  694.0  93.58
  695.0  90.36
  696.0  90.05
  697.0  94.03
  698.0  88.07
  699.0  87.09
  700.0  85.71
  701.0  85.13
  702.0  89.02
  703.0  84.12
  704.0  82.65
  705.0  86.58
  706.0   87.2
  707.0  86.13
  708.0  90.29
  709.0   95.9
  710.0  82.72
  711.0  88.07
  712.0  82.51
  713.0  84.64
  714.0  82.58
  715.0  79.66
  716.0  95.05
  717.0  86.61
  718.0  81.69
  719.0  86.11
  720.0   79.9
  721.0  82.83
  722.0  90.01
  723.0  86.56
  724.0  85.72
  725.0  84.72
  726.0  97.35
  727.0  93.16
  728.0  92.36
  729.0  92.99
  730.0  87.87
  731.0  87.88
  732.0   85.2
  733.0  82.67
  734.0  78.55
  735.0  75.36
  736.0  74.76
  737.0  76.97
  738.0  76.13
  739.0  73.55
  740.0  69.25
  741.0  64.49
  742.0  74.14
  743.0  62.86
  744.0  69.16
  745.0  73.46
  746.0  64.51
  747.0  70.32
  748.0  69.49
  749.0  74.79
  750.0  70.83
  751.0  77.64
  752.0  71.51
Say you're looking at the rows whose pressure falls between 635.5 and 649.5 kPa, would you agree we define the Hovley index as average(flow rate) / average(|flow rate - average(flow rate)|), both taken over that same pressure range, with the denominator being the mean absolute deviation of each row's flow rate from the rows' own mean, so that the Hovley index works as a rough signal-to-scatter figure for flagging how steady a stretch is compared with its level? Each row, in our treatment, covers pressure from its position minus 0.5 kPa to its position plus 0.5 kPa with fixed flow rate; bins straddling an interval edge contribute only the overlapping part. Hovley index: 36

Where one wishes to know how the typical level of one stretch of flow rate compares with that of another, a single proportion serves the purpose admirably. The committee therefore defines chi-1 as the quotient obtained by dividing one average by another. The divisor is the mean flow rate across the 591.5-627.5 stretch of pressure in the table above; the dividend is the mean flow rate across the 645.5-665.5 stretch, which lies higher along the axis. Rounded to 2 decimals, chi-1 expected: 0.99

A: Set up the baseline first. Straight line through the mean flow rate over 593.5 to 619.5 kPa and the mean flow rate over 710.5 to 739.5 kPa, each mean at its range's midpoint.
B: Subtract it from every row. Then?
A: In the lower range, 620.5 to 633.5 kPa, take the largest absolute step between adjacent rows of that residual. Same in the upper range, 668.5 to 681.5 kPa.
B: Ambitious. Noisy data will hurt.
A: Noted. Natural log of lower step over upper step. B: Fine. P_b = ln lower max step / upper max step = 1.3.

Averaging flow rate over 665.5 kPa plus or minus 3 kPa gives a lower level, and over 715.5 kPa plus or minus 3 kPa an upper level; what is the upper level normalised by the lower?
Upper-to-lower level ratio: 0.97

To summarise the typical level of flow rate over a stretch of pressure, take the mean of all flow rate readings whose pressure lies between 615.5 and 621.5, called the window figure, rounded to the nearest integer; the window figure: 92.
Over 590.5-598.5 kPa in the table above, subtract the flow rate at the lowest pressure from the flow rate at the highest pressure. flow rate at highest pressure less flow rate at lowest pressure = 15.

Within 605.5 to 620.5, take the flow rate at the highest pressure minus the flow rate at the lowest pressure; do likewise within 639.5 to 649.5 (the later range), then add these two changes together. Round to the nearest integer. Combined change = 11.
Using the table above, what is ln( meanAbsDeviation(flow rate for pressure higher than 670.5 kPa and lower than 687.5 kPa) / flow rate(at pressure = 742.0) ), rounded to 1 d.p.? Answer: -3.2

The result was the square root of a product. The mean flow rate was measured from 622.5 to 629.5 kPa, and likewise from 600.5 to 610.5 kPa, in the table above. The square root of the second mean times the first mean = 89.6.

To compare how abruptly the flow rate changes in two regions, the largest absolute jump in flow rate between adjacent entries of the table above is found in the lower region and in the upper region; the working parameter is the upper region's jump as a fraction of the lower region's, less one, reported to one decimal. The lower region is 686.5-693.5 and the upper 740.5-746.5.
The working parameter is 2.9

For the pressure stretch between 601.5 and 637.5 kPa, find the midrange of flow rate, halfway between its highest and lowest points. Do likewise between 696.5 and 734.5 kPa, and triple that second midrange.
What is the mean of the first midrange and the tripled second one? 177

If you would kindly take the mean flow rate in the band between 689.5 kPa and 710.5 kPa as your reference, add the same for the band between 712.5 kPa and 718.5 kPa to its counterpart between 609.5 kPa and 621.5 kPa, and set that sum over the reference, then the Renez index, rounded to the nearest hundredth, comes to 1.98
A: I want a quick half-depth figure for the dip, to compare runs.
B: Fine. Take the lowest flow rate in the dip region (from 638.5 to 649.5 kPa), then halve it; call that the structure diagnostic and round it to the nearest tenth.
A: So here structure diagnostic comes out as 41.7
